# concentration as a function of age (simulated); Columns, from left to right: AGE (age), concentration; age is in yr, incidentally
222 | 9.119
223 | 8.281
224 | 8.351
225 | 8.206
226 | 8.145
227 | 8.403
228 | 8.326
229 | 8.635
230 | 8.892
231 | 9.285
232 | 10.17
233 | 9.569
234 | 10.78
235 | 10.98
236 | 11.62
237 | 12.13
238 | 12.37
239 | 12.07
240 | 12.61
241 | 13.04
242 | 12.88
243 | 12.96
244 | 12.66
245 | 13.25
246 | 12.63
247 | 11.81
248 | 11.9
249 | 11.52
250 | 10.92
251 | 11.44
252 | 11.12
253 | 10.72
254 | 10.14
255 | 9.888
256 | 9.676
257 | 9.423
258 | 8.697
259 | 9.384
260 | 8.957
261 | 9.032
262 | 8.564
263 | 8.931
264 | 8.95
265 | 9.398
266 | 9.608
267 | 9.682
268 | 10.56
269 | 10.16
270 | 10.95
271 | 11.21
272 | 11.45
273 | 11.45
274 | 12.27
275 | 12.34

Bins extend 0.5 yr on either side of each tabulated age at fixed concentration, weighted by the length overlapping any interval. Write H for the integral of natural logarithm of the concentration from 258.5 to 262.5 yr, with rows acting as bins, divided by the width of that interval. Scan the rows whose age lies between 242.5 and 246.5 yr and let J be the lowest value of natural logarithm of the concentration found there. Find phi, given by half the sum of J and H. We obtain 2.37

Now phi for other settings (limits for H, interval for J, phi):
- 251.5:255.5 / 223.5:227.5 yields 2.22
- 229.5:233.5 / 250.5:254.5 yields 2.28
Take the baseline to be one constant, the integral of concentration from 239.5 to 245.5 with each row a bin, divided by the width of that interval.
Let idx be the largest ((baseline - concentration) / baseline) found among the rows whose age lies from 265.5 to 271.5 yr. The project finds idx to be 0.26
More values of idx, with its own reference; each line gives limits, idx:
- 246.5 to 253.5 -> 0.17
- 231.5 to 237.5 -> 0.26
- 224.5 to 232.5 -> 0.37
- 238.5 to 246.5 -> 0.06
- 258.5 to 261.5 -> 0.31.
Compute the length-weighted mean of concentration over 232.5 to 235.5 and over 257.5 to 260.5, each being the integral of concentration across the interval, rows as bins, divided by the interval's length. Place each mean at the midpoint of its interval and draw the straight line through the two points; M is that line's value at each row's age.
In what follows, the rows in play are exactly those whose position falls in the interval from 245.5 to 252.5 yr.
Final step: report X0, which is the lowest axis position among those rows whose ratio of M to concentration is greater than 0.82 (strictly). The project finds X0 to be 247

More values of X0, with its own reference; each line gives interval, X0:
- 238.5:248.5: 239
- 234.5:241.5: 235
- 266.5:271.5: 267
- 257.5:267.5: 258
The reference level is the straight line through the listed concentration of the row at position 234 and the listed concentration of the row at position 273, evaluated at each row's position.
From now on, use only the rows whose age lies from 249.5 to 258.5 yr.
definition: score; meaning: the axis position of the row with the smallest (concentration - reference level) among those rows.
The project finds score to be 258 yr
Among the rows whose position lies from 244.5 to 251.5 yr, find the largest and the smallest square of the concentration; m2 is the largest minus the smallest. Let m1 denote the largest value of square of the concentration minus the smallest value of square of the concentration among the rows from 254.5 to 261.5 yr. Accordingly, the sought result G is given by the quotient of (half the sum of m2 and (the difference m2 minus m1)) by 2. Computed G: 23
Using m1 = 22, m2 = 56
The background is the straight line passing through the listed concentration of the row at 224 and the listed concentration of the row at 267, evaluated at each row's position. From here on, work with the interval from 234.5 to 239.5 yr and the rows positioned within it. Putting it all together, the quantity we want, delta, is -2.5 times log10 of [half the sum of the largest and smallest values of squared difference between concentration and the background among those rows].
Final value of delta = -2.4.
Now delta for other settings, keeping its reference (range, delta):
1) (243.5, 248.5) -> -2.8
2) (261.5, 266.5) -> 0.8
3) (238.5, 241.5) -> -2.9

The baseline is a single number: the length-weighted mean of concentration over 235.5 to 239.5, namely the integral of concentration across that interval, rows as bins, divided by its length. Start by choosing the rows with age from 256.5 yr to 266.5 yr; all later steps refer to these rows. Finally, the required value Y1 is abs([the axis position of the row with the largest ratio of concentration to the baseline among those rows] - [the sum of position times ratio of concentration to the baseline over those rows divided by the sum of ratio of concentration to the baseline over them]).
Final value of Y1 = 4.5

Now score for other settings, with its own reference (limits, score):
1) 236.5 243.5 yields 239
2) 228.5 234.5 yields 229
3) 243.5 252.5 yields 250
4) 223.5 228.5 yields 226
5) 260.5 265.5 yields 262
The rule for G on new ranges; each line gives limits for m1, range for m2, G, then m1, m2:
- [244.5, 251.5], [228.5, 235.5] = 9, 56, 46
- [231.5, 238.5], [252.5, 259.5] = 4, 61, 39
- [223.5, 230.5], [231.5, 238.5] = 28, 13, 61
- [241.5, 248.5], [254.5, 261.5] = 2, 36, 22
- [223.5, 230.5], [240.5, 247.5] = 15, 13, 36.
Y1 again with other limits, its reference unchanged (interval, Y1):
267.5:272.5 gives 1.9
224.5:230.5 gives 2.5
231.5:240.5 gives 3.8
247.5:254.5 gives 2.9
